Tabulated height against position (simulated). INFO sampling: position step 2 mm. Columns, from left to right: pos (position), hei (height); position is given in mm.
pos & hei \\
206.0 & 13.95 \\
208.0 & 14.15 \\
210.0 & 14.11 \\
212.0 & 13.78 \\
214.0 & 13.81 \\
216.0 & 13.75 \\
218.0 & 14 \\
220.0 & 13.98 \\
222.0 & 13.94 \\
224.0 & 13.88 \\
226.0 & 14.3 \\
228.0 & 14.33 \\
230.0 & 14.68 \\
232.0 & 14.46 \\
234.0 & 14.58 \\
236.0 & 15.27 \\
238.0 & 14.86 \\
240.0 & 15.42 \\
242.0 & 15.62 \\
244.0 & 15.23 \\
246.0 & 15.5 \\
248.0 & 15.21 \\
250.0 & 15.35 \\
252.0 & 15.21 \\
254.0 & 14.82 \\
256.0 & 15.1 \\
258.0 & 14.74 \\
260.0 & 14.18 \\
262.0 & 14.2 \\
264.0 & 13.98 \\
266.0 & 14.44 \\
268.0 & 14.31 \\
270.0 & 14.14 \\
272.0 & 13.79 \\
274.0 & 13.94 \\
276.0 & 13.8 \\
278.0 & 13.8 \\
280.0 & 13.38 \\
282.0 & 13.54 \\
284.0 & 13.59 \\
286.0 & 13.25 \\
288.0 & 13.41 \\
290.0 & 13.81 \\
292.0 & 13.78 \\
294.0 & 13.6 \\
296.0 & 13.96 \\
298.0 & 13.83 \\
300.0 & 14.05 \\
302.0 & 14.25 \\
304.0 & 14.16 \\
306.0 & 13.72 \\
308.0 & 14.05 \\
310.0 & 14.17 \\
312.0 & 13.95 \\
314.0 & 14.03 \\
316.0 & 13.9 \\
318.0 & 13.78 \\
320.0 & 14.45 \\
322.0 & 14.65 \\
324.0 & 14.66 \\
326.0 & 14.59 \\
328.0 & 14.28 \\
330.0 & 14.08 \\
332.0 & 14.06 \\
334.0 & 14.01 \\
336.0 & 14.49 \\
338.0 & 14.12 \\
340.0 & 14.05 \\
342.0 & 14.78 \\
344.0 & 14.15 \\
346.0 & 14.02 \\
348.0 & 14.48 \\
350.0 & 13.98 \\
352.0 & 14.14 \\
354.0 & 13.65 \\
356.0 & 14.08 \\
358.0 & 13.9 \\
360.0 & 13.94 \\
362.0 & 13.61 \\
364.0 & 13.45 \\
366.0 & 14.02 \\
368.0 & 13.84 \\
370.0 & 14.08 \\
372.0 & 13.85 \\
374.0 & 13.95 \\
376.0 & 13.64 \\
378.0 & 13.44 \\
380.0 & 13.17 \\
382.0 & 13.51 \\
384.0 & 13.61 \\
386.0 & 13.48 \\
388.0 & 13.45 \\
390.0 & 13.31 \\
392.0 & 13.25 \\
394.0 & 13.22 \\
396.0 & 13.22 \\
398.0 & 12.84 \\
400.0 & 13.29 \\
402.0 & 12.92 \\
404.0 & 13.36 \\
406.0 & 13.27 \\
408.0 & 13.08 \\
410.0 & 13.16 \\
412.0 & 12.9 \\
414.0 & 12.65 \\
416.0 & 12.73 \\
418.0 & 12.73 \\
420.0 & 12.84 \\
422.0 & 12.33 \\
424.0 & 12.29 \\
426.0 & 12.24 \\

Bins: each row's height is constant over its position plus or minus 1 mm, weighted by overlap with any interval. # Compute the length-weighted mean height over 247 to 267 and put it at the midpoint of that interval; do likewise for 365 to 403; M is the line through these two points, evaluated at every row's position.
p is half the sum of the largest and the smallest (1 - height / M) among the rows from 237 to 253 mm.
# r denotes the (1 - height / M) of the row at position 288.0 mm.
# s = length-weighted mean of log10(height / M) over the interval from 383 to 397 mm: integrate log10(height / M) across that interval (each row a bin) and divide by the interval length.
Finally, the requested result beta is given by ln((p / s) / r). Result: 5.20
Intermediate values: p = -0.024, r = 0.070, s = -0.002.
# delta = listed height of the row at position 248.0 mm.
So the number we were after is 15.21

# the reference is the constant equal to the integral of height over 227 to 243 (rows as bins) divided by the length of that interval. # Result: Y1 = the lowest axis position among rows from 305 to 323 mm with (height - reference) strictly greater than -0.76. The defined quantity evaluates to 310.0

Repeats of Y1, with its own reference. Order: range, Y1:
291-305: 302.0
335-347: 336.0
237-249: 238.0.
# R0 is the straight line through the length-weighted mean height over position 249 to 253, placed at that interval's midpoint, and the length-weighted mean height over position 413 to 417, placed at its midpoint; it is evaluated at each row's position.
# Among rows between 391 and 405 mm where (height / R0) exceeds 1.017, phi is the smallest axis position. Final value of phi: 396.0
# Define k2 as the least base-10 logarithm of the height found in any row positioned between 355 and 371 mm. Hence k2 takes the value 1.129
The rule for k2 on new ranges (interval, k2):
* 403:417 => 1.102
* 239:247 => 1.183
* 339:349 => 1.147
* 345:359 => 1.135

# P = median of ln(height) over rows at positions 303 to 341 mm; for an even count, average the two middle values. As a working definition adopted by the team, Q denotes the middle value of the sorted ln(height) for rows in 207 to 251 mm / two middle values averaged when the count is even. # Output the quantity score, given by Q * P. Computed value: 7.05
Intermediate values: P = 2.64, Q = 2.667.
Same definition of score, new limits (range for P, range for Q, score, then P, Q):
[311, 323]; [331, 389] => 6.95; 2.64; 2.635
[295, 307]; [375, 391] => 6.86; 2.64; 2.600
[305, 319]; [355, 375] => 6.94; 2.64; 2.633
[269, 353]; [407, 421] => 6.74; 2.64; 2.553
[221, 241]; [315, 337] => 7.11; 2.68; 2.659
